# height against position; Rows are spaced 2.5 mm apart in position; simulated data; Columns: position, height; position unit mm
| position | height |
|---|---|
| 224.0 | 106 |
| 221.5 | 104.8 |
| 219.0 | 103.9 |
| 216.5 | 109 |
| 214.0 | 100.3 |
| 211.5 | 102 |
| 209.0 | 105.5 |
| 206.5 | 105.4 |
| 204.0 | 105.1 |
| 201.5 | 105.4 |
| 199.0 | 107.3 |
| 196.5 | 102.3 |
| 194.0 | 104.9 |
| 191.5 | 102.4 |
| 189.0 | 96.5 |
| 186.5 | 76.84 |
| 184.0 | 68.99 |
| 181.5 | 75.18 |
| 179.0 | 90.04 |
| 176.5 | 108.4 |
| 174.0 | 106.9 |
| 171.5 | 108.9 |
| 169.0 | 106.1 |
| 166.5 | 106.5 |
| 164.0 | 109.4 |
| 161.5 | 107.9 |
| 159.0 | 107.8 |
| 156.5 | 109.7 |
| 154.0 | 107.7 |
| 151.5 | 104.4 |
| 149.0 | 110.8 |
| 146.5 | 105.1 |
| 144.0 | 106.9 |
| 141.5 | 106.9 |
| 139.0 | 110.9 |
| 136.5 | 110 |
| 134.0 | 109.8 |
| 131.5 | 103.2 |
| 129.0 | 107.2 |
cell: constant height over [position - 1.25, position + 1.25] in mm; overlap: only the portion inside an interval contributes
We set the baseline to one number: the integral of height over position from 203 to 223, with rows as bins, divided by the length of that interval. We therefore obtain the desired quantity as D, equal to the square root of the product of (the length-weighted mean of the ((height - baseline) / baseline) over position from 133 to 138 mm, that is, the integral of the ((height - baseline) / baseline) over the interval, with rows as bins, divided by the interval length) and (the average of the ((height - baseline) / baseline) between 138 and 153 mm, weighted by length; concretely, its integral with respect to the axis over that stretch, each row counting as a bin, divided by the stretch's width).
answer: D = 0.038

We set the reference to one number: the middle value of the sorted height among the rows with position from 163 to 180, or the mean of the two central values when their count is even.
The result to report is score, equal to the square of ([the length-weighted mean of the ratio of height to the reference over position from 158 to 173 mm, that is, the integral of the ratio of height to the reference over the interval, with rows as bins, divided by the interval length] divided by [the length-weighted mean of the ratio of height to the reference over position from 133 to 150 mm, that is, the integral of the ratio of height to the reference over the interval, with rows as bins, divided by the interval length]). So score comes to 1.0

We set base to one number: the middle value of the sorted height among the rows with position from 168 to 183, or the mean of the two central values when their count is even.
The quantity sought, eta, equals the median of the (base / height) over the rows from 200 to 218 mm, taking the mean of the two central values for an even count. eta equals 1.01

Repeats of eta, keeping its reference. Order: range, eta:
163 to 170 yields 1.00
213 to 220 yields 1.03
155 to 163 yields 0.99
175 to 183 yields 1.18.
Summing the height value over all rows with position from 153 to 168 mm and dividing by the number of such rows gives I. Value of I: 108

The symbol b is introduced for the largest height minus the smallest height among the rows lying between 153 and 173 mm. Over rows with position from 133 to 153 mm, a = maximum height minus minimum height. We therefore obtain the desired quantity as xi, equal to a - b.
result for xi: 3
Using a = 6.5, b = 4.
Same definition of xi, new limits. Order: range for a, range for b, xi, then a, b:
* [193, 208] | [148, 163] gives -1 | 5.0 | 6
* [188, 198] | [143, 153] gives 2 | 8.4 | 6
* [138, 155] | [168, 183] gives -27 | 6.5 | 34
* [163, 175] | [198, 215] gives -4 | 3.3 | 7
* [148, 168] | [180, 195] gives -30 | 6.4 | 36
